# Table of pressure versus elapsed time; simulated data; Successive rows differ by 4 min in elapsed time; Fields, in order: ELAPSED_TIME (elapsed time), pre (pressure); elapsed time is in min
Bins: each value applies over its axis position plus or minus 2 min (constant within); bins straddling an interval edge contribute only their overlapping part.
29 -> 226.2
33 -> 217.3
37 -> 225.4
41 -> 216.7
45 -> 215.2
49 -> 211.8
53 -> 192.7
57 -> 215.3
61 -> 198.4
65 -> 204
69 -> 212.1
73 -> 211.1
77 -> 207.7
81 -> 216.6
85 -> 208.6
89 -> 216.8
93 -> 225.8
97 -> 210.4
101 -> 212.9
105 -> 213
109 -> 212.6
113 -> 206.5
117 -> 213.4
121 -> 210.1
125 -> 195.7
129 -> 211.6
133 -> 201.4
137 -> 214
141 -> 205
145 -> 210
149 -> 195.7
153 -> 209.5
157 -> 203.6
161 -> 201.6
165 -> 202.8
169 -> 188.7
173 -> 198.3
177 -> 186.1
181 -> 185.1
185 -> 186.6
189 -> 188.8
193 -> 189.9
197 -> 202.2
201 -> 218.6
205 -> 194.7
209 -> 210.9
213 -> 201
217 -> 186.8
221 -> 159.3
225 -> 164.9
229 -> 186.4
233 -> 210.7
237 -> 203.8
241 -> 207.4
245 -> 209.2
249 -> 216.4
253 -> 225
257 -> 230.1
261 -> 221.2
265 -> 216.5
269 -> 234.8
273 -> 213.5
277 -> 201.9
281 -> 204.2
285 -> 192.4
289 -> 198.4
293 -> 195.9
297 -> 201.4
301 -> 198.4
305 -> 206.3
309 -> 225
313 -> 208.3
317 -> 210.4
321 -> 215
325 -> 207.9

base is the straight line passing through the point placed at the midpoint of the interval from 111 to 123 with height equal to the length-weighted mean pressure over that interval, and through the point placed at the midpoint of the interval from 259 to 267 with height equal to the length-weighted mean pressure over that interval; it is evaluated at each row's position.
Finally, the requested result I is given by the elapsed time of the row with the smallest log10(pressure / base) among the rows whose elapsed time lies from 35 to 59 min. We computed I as 53 min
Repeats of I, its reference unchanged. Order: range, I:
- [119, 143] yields 125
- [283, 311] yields 285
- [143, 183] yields 181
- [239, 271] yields 241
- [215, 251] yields 221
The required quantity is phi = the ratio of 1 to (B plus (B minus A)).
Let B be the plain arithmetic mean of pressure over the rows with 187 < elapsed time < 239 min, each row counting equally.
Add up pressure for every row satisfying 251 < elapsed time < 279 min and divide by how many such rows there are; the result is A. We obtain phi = 0.0060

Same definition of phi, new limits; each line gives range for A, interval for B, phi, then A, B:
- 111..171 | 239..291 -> 0.0045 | 205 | 213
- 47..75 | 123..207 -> 0.0052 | 206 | 200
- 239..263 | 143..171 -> 0.0054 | 218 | 202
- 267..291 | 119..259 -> 0.0052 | 208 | 200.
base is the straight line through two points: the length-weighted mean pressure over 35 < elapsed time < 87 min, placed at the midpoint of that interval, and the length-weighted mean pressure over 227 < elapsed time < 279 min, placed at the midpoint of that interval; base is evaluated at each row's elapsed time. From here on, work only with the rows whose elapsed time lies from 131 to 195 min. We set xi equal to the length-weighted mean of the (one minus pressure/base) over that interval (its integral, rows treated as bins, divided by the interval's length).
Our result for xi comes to 0.067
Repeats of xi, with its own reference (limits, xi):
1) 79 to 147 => 0.002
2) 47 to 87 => 0.013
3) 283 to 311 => 0.055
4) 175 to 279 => 0.053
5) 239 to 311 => 0.014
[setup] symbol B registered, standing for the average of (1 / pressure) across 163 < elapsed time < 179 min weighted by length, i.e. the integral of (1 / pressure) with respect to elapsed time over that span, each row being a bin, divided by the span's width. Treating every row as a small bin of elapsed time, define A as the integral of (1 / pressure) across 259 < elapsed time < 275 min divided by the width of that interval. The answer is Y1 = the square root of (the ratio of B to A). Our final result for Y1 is 1.07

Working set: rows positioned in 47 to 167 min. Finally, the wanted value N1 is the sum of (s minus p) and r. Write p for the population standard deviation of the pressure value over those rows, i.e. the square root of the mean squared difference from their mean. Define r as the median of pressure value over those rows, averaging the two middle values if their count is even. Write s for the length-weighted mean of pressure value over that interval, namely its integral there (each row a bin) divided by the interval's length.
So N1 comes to 411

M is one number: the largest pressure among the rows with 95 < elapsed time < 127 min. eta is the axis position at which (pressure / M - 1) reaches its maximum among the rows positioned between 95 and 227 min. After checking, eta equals 201 min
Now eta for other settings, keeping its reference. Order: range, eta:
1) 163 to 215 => 201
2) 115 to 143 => 137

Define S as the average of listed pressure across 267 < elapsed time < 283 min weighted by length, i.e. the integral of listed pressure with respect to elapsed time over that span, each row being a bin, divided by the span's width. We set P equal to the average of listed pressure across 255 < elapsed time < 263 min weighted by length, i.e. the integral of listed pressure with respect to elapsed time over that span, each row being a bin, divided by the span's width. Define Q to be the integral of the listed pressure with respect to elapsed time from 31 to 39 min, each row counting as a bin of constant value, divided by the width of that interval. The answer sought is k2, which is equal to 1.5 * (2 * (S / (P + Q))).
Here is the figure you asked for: 1.43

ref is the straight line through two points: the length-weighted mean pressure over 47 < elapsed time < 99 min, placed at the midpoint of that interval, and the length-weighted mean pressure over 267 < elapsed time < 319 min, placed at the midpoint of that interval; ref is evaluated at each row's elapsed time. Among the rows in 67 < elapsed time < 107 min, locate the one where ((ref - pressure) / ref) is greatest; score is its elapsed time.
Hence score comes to 77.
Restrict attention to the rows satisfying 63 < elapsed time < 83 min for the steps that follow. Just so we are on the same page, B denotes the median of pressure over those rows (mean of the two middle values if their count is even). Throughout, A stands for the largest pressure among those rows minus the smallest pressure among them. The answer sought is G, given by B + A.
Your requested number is 224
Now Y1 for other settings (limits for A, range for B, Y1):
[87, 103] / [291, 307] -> 1.04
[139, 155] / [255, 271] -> 0.95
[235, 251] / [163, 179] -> 1.04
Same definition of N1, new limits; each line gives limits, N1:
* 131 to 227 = 382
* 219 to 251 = 380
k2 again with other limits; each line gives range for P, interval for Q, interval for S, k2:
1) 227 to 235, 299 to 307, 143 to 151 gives 1.52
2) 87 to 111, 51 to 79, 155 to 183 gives 1.39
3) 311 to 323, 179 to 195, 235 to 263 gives 1.63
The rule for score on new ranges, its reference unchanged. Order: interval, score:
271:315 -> 285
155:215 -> 181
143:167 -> 149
